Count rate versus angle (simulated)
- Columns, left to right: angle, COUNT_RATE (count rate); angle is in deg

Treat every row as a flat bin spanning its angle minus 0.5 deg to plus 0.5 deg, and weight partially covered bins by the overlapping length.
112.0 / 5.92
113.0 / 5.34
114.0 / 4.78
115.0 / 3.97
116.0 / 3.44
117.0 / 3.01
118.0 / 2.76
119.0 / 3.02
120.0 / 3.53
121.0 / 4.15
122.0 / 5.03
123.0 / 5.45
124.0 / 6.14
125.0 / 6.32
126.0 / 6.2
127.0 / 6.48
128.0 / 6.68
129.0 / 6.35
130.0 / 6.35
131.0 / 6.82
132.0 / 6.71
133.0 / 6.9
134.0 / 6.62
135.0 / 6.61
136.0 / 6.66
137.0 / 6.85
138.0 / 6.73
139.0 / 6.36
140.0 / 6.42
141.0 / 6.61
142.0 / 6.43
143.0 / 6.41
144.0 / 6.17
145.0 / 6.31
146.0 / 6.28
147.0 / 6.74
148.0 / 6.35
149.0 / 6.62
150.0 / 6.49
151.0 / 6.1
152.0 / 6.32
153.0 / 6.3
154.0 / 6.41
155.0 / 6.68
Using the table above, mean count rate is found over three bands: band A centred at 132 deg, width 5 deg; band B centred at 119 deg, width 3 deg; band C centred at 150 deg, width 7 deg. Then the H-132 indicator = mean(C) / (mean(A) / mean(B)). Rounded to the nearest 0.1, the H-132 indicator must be 3.0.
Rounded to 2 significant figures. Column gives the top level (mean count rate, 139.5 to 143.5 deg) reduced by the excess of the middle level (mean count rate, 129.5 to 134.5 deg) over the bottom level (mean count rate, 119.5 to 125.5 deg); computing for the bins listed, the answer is 4.9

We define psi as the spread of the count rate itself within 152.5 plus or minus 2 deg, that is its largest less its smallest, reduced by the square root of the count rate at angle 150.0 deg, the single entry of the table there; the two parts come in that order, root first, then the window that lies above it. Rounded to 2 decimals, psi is -2.24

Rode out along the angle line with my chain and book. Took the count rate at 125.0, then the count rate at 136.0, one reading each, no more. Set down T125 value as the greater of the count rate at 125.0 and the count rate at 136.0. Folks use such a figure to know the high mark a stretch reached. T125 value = 6.66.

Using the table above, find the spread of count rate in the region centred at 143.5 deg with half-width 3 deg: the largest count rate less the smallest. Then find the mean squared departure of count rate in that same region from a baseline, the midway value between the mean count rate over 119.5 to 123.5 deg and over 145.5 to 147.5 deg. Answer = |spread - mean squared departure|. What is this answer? 0.29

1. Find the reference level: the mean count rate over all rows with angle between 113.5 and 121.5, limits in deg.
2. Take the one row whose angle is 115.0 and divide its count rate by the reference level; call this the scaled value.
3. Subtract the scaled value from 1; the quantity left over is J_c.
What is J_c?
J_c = -0.1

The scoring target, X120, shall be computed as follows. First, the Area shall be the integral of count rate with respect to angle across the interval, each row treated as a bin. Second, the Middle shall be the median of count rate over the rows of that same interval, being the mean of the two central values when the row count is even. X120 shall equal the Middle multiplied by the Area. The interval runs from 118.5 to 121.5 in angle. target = 38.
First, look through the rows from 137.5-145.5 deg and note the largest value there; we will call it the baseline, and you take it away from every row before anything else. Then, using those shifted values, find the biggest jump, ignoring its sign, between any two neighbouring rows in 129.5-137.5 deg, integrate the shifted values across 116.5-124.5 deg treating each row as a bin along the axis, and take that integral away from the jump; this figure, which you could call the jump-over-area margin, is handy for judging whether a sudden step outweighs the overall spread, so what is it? 21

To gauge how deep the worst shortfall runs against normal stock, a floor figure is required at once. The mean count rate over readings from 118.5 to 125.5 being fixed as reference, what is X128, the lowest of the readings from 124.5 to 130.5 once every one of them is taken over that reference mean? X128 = 1.29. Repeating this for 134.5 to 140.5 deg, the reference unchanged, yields 1.32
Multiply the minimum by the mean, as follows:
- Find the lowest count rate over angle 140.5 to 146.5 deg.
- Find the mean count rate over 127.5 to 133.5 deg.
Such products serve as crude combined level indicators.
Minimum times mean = 41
